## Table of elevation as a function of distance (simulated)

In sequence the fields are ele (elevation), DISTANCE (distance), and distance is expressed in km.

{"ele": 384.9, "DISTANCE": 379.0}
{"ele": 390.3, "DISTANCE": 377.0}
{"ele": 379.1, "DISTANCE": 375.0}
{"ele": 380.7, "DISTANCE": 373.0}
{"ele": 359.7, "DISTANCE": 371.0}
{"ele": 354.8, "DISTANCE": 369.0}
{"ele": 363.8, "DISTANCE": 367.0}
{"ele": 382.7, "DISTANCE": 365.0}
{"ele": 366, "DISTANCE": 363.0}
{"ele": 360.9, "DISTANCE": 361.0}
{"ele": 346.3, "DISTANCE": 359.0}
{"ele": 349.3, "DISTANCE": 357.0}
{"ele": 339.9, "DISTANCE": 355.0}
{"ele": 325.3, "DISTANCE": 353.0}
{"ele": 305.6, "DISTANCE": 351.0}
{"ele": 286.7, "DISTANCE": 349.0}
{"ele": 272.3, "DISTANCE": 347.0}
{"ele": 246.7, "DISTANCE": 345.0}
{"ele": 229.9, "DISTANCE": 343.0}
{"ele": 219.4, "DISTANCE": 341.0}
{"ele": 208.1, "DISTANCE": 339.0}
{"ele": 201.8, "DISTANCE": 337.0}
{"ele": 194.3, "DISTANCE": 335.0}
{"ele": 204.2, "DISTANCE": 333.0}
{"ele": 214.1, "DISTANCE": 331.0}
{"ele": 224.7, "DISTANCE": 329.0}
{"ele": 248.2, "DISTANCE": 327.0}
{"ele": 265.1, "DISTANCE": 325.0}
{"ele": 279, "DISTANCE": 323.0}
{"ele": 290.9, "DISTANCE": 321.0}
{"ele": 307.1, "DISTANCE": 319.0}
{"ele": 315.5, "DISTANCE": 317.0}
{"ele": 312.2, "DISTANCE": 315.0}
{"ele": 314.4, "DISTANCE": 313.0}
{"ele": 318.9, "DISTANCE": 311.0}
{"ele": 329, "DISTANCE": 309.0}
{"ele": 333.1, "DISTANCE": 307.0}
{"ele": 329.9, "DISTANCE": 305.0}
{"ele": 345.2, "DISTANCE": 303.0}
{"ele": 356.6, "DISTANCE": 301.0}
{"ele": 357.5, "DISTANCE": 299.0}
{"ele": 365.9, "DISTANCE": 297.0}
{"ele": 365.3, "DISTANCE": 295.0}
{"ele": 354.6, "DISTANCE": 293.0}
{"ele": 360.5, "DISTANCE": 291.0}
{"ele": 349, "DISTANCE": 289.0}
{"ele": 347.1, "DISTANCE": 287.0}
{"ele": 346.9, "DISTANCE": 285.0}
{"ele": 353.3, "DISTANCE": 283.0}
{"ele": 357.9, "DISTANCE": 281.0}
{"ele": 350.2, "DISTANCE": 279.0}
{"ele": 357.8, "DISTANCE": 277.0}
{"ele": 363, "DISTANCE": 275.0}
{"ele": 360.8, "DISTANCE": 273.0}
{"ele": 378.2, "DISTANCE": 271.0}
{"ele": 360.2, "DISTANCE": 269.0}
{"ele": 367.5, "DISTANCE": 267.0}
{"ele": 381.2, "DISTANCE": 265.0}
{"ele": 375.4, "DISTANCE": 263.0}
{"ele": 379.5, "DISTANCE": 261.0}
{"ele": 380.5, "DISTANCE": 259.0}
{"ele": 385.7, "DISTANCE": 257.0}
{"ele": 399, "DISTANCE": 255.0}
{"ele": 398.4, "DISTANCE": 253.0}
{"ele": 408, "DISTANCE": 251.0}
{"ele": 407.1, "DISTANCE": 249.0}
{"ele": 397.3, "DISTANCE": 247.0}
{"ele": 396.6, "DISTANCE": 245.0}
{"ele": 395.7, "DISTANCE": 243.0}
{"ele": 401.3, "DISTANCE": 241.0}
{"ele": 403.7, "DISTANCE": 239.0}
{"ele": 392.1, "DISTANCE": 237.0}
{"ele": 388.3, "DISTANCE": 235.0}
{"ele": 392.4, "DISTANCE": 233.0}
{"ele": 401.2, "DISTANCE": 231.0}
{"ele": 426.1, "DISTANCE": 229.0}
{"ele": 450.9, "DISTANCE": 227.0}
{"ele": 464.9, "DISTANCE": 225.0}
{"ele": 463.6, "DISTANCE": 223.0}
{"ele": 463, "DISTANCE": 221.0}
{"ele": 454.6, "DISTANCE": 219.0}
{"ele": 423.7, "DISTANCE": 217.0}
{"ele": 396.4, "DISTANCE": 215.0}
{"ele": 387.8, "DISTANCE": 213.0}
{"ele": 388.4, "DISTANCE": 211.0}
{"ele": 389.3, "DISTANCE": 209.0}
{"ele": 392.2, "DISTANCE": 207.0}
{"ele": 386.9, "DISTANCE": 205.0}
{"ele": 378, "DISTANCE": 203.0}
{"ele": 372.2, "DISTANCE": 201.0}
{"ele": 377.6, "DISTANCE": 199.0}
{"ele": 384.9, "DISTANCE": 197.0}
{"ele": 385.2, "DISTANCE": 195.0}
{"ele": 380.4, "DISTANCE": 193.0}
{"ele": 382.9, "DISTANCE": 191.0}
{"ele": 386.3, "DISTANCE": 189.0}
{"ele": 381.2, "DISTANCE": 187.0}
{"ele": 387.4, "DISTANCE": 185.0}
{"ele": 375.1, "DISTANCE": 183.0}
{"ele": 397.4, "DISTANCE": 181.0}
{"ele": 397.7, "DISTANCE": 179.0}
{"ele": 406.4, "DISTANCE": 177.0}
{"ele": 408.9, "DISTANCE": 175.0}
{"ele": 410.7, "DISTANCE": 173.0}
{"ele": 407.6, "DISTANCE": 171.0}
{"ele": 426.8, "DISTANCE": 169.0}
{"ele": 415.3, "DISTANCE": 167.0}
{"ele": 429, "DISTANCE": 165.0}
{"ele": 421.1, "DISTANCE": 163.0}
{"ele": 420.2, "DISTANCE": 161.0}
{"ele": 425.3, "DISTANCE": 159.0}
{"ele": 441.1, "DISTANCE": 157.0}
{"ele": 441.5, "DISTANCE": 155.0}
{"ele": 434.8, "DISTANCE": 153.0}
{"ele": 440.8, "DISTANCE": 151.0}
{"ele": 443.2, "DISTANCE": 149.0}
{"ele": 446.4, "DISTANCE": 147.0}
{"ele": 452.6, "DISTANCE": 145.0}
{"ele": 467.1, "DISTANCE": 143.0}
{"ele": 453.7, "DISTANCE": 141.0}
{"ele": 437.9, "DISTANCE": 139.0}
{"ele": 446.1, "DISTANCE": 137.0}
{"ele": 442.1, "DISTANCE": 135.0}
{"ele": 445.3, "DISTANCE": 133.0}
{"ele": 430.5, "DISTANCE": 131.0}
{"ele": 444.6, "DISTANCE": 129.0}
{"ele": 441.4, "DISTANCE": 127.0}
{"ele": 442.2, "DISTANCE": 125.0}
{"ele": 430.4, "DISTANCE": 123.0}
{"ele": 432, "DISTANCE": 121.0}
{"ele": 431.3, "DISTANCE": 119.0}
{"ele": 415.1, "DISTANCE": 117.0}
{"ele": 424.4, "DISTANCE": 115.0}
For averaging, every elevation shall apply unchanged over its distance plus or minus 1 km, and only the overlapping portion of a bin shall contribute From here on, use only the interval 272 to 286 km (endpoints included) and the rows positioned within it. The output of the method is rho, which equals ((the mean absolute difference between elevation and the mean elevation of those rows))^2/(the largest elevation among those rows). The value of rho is 0.06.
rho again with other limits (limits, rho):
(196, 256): 0.90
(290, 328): 2.07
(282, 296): 0.08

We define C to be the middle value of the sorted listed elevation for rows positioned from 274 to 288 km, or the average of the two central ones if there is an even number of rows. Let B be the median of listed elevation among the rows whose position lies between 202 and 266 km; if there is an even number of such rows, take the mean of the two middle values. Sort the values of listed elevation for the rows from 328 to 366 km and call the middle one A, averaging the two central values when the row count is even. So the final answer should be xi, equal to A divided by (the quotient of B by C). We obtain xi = 243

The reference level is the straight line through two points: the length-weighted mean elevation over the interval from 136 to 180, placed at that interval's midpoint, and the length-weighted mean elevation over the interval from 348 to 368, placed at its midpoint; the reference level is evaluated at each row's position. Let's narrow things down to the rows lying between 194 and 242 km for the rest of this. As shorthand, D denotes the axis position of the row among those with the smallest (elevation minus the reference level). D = 201.0 km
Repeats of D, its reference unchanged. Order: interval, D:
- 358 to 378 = 359.0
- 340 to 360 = 341.0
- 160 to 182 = 179.0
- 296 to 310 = 305.0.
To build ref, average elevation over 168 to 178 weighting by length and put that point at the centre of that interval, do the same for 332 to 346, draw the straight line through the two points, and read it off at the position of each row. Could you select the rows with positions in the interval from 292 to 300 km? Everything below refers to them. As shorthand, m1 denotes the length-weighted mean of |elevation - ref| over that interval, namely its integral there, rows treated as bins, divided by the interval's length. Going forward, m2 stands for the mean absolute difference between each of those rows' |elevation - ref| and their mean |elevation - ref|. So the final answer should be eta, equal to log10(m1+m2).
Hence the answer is 2.0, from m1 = 95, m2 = 5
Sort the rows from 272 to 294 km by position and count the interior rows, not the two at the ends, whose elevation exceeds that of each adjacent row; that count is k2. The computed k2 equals 3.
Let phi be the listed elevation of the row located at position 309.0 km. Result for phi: 329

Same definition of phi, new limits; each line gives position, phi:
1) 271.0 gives 378.2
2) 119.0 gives 431.3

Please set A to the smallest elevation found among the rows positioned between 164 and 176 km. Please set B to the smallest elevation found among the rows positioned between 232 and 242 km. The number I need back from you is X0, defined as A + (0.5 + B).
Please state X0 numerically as 796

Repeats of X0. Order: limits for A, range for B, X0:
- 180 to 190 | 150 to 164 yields 796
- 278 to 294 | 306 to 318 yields 660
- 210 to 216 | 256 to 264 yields 764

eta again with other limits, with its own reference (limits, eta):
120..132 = 1.6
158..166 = 0.8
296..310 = 2.0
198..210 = 1.2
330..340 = 1.3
